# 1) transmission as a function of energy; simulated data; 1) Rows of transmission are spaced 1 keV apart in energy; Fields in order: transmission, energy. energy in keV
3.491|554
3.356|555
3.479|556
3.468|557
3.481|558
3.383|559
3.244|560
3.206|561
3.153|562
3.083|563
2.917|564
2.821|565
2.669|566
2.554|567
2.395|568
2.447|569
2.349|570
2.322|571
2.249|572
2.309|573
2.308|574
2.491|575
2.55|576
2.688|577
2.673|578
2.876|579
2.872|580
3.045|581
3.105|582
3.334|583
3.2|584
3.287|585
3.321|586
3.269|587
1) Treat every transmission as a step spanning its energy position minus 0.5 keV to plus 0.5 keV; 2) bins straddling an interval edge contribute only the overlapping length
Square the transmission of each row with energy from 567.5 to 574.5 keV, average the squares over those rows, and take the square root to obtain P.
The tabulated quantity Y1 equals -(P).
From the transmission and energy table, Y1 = -2.3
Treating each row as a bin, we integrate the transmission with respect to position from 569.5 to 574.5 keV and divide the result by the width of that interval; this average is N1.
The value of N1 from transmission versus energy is 2.31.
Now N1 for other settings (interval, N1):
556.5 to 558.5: 3.47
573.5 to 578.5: 2.54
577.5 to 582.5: 2.91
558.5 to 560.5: 3.31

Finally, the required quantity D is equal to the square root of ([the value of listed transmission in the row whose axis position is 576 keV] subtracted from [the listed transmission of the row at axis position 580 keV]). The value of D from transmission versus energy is 0.57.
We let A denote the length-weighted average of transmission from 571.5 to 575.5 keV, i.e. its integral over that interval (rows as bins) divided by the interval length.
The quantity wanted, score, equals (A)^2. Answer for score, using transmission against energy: 5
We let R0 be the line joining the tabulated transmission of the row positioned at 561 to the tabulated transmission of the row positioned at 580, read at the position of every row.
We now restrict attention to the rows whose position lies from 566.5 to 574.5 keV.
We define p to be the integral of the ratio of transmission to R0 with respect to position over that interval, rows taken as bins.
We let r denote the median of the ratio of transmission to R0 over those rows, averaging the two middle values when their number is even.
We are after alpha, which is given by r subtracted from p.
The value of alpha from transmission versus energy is 5.5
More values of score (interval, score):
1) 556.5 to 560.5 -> 12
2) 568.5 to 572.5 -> 5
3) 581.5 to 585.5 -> 10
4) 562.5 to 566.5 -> 8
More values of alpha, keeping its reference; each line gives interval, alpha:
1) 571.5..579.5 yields 6.0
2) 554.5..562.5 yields 7.2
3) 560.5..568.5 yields 6.3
